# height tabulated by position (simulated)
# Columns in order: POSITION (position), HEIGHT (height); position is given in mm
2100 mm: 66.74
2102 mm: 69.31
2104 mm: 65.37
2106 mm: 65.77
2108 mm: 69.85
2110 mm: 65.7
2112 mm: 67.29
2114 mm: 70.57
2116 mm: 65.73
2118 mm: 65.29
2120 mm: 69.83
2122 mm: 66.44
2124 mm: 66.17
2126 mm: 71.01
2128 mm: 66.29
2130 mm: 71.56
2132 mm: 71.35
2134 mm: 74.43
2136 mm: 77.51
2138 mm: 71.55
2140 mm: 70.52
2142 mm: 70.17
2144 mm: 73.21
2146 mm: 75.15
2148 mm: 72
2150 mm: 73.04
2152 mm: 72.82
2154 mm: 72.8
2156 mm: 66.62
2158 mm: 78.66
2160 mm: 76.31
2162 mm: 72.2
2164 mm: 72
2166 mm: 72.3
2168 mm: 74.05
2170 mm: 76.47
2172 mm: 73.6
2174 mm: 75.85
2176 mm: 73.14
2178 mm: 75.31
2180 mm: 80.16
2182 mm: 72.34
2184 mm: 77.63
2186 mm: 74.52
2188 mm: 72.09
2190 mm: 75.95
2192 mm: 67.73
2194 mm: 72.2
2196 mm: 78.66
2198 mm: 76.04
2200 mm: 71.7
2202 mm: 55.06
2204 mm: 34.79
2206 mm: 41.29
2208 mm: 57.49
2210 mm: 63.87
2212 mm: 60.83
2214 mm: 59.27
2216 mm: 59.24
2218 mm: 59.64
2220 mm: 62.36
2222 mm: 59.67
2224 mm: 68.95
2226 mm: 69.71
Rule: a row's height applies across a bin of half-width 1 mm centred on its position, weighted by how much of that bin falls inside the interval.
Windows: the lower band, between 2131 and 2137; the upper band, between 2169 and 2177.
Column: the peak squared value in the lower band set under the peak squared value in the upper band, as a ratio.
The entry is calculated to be 1.0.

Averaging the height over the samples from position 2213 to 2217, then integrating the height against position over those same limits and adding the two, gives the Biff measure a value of 296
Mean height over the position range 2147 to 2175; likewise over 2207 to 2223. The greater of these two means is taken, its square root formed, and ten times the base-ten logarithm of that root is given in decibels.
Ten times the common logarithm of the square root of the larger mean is 9.33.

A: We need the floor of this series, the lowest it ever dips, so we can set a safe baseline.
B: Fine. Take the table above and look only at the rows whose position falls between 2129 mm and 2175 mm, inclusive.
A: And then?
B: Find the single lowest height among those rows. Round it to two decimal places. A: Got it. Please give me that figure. 66.62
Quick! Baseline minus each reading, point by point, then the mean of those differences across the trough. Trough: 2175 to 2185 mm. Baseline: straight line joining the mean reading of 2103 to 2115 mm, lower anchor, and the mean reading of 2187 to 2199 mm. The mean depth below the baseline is -2.9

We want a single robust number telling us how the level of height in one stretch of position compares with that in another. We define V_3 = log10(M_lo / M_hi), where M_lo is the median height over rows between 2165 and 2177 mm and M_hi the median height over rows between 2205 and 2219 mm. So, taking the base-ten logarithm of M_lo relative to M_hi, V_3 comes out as 0.10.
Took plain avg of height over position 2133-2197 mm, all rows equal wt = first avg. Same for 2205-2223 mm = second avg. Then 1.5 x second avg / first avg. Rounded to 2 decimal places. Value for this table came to 1.18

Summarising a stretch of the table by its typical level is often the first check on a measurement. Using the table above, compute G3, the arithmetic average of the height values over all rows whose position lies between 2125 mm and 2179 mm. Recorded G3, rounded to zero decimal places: 73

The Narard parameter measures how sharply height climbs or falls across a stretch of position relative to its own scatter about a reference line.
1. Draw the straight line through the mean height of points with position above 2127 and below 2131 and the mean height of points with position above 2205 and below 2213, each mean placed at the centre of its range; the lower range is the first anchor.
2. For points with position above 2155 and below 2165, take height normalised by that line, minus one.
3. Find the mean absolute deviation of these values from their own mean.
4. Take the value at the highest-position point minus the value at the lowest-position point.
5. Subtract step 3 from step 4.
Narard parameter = 0.05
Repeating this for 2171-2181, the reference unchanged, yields 0.10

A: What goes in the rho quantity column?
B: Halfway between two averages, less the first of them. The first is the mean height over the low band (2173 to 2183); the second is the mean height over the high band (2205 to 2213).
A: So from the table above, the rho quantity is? -10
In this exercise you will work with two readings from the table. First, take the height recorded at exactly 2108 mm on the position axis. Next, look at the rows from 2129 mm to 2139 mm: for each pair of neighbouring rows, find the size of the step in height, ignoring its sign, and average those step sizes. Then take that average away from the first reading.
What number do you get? 67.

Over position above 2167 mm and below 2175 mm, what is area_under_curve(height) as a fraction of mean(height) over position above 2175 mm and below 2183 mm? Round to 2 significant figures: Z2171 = 8.0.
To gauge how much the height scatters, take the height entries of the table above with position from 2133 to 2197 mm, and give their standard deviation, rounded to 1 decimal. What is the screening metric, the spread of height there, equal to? 3.0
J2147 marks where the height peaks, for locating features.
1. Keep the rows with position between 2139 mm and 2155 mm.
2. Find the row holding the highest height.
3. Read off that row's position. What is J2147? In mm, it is 2146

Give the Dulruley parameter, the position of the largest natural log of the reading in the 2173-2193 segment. 2180 mm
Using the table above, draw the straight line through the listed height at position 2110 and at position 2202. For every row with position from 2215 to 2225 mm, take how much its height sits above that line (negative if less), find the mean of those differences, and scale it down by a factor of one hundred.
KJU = 0.090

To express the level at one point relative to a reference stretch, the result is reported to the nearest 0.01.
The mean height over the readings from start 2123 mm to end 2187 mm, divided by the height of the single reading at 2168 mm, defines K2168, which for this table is 0.99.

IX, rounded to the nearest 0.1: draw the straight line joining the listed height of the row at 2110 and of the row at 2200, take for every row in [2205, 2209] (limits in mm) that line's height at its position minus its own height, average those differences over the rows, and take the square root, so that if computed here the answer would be 4.8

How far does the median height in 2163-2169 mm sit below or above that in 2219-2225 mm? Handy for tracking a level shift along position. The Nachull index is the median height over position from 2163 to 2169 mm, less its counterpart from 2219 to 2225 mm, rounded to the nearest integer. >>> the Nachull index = 10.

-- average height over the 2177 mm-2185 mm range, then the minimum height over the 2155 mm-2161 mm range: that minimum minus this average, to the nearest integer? -10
